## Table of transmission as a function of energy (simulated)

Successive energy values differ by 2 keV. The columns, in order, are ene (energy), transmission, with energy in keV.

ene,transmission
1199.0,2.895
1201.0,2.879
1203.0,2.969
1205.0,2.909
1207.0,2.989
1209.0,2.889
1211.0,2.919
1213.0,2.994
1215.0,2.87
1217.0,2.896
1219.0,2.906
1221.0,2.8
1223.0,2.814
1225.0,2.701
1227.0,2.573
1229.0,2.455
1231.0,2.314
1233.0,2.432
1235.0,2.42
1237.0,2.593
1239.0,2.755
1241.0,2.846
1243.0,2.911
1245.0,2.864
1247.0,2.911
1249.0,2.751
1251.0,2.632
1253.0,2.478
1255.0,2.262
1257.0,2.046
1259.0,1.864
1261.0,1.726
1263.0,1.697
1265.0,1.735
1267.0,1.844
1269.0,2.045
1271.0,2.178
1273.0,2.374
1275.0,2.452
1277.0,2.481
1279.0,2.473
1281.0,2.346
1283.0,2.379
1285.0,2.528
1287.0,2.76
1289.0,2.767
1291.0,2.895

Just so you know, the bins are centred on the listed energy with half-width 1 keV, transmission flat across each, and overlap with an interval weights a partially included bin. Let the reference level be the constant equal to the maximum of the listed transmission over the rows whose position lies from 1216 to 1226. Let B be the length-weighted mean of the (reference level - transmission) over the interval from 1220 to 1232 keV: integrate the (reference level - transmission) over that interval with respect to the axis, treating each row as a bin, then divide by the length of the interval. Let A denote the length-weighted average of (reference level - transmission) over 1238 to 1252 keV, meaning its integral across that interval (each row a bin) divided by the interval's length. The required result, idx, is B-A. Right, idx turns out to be 0.20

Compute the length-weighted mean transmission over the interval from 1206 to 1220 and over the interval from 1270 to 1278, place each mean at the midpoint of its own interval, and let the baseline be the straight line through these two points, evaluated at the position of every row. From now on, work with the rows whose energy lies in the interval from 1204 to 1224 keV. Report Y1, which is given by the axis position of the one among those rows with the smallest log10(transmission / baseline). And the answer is 1205.0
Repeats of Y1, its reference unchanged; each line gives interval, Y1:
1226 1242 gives 1231.0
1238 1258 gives 1257.0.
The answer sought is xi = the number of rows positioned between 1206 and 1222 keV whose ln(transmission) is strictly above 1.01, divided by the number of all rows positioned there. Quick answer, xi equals 1.00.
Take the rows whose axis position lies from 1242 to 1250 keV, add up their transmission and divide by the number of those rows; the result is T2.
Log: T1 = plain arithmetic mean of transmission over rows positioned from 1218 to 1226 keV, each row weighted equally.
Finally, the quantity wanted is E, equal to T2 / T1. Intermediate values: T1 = 2.8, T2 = 2.86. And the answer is 1.0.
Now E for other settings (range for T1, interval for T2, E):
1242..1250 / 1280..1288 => 0.9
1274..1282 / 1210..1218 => 1.2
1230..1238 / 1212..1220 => 1.2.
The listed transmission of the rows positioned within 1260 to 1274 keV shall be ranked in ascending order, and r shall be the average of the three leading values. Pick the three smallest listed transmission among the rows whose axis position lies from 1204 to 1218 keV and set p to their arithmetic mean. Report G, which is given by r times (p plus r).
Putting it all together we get 8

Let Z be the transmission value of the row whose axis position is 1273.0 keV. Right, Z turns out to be 2.374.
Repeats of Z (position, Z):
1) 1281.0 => 2.346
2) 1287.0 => 2.76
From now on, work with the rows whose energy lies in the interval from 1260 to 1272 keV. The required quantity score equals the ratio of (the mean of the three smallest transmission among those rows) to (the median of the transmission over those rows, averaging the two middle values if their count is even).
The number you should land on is 0.961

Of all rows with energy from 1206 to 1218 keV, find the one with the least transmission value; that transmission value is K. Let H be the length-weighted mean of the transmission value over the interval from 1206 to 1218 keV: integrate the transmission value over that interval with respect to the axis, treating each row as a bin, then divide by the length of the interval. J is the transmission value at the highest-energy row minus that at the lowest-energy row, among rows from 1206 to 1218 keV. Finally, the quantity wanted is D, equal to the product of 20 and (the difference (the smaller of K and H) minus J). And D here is 59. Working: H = 2.9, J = -0.09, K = 2.87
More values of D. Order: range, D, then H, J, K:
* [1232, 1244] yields 39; 2.7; 0.48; 2.42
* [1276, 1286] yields 46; 2.4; 0.05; 2.346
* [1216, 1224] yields 58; 2.9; -0.08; 2.8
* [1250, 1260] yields 53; 2.3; -0.77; 1.864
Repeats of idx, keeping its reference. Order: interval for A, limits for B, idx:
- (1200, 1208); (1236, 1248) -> 0.12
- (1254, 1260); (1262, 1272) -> 0.16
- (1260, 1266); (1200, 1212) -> -1.21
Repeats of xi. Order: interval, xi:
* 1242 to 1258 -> 0.50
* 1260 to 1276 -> 0.00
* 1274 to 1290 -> 0.25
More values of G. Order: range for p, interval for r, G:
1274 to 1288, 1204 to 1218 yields 15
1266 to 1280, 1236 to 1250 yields 13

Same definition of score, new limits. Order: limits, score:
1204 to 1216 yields 0.992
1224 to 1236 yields 0.978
